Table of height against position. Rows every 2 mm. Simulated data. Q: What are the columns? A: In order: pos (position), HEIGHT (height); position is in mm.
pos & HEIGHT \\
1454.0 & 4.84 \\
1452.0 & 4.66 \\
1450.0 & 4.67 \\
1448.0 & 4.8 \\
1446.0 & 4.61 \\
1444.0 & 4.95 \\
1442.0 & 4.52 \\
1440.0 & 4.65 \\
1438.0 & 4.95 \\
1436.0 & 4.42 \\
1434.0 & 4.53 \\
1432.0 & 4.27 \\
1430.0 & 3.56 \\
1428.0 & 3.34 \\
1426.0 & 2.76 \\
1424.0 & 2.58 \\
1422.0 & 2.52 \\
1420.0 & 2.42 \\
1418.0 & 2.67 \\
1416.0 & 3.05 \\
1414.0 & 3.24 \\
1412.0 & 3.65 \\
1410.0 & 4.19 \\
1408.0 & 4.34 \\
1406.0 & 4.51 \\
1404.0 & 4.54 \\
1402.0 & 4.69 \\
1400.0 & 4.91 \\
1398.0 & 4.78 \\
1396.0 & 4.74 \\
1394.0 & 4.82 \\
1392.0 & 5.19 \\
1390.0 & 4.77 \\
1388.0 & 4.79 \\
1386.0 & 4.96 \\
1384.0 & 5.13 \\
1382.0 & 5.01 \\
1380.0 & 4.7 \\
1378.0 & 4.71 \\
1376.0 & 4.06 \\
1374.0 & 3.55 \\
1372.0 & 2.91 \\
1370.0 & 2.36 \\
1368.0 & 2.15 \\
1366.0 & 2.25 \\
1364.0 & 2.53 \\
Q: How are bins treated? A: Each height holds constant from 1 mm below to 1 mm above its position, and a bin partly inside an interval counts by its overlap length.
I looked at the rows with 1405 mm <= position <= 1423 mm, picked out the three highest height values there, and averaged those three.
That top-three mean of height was 4.35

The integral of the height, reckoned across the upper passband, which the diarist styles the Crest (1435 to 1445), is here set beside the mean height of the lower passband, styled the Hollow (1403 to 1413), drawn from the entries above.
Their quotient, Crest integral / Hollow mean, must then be 11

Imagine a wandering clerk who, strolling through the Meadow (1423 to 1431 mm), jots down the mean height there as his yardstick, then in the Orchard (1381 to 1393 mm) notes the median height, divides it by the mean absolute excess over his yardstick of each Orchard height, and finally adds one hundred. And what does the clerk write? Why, 103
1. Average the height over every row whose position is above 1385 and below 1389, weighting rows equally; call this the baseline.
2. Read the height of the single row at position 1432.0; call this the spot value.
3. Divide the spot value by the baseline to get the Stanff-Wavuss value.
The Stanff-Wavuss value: 0.9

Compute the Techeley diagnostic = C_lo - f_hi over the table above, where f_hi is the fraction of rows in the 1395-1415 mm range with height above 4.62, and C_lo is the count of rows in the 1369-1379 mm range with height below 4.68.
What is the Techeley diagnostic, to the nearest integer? 4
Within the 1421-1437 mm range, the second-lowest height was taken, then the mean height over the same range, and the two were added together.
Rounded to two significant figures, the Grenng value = 6.1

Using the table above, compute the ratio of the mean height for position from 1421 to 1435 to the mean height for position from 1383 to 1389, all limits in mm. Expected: 0.68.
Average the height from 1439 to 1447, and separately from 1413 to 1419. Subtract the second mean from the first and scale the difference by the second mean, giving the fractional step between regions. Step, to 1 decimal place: 0.6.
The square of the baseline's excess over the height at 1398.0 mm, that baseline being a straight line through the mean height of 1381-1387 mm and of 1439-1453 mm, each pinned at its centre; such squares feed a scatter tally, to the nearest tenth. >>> 0.0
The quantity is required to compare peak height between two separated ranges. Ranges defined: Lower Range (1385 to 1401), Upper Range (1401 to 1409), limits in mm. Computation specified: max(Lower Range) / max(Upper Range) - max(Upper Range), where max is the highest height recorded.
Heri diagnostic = -3.6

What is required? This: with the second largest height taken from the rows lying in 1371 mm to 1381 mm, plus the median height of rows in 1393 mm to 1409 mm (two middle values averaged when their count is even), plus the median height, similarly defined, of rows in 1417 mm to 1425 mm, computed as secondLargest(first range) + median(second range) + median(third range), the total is 12.0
